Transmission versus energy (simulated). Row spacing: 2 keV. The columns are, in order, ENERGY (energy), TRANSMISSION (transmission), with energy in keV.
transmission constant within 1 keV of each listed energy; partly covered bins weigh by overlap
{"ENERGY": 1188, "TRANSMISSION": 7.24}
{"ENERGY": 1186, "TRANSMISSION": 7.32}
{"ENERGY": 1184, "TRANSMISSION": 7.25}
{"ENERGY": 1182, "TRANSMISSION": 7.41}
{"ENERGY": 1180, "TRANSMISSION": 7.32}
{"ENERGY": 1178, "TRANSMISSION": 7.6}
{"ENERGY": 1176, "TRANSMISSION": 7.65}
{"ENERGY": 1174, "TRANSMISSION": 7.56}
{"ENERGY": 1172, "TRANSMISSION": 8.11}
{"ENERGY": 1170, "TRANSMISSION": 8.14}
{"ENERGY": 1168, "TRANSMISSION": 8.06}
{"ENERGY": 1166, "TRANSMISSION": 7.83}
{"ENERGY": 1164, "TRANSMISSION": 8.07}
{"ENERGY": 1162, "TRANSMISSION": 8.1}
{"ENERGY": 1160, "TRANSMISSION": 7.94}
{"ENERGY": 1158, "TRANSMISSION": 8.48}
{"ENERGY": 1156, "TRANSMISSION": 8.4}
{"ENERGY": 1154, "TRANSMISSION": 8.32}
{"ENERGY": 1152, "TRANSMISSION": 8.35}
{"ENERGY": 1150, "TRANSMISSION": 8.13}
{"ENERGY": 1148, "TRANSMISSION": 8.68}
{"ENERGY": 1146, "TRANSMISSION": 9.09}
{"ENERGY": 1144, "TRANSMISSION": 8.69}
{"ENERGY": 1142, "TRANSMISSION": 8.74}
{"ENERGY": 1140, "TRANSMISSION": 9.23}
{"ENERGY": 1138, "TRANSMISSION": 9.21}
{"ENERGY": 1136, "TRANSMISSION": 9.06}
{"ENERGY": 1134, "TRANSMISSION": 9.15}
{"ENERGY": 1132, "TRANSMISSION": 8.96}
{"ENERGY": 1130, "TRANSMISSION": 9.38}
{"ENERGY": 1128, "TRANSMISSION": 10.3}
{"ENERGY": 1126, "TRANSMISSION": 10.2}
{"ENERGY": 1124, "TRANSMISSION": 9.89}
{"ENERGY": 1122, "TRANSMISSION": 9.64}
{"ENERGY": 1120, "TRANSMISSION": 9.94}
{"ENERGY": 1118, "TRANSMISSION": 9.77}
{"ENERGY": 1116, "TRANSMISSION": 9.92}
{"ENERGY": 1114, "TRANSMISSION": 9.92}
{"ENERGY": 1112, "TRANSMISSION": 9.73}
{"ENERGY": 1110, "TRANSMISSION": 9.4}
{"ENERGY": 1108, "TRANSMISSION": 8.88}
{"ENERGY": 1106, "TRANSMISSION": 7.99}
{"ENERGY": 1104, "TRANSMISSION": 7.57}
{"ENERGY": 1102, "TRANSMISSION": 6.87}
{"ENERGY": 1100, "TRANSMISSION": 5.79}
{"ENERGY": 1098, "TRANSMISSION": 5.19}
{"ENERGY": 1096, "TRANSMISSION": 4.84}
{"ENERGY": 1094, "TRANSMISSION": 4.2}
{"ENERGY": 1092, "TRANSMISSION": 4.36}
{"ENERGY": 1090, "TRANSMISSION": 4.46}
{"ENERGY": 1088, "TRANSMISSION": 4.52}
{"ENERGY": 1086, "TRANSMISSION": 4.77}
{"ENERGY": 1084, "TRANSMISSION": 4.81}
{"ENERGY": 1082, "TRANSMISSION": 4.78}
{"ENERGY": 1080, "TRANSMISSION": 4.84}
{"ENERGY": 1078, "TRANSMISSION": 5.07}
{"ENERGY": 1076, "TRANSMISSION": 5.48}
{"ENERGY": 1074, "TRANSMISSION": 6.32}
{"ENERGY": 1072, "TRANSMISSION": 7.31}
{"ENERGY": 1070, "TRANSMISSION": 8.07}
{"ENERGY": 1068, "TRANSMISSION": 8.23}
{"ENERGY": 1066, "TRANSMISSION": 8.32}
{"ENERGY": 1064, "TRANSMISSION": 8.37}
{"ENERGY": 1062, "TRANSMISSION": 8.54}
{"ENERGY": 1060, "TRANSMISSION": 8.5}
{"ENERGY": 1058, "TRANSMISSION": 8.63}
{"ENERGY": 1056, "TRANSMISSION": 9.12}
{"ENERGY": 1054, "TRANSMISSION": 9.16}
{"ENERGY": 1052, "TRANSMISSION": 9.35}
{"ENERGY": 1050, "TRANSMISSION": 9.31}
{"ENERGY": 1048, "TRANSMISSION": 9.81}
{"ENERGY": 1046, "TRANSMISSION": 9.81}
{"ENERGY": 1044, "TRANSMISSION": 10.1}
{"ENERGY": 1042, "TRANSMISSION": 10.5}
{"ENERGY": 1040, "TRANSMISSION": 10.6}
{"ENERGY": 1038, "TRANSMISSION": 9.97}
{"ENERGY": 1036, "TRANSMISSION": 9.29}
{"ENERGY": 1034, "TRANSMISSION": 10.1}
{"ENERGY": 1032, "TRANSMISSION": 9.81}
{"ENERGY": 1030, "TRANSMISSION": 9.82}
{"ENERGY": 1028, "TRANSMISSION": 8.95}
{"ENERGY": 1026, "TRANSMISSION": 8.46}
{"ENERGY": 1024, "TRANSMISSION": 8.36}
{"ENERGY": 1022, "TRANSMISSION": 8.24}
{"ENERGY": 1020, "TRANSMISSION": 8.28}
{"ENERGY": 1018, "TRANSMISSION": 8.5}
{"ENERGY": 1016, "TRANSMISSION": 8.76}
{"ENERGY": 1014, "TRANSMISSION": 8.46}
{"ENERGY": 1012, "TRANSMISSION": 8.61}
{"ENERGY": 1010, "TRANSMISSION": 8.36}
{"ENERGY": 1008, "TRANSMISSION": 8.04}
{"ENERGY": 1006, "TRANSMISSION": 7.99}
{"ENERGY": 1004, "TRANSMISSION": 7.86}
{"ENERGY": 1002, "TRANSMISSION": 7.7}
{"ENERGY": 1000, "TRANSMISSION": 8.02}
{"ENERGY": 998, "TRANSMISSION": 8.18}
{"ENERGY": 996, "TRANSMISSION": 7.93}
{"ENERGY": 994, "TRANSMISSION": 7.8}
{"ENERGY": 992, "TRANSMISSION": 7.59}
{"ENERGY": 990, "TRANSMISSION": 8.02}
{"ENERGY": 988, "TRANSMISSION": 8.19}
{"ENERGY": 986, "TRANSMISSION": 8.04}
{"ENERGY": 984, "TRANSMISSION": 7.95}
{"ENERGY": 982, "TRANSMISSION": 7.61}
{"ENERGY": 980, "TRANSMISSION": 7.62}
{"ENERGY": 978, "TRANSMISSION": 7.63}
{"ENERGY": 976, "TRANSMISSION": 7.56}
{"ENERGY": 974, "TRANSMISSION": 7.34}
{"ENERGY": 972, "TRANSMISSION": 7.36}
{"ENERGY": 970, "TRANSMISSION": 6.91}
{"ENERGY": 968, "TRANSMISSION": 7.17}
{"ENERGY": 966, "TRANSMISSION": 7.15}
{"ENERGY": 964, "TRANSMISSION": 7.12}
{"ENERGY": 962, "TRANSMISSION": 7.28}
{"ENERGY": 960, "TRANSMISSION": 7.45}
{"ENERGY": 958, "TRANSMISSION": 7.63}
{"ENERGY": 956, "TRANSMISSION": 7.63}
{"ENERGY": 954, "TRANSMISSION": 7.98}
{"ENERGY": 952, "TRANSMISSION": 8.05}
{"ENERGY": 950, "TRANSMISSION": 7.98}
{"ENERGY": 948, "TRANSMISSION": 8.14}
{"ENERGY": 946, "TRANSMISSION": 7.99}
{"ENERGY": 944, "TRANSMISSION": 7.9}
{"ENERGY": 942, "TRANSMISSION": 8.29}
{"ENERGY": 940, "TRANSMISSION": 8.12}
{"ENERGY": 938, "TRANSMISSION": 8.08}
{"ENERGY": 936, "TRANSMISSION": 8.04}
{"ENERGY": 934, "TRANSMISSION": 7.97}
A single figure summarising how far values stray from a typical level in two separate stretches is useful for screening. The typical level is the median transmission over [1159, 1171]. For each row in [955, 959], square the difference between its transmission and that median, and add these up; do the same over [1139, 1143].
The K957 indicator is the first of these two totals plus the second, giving 2.2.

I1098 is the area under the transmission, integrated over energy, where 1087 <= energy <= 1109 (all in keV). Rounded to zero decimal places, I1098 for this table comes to 129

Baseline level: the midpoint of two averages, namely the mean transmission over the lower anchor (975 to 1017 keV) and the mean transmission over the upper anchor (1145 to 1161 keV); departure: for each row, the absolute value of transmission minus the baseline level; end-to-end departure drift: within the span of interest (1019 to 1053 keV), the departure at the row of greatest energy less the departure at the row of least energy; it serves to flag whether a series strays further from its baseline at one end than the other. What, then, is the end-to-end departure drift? 1.1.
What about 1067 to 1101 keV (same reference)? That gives 2.4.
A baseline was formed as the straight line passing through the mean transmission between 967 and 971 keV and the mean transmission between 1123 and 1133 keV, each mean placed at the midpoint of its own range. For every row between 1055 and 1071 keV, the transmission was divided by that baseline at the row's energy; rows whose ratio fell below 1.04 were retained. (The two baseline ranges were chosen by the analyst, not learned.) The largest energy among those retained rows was 1070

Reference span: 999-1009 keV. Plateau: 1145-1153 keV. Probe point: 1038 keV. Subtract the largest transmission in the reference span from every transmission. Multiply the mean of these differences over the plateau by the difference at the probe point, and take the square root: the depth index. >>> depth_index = 1.0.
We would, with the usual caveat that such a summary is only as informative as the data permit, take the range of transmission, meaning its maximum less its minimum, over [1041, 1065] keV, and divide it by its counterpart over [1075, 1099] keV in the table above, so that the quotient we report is 1.7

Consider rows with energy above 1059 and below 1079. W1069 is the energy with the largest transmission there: 1062 keV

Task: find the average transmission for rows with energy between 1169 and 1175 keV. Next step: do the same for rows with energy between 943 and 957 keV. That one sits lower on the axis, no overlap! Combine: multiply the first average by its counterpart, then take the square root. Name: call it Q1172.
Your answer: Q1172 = 7.9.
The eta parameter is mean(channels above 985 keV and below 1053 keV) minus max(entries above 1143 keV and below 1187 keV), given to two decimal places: -0.30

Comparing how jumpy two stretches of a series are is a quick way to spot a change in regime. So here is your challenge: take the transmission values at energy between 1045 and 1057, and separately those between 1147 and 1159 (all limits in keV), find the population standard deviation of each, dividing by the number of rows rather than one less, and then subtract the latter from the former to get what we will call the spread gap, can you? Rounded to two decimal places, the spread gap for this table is 0.12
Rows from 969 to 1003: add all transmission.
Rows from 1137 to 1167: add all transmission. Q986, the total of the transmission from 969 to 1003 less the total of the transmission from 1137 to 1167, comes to 4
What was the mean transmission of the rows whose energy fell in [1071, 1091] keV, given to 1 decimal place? 5.2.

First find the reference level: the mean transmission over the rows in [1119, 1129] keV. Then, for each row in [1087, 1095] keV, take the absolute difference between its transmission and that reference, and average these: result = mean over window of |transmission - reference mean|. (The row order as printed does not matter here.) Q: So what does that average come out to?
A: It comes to 5.6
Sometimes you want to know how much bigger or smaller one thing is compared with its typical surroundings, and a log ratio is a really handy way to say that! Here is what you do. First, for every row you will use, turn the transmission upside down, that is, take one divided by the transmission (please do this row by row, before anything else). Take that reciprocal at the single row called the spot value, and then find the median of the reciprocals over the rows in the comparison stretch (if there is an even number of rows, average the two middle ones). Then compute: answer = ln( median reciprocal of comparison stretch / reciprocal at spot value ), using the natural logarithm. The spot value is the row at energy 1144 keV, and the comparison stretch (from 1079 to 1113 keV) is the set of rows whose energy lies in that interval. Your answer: 0.59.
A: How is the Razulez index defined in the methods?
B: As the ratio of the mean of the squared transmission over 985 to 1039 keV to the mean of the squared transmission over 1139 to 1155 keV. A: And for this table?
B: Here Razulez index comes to 0.97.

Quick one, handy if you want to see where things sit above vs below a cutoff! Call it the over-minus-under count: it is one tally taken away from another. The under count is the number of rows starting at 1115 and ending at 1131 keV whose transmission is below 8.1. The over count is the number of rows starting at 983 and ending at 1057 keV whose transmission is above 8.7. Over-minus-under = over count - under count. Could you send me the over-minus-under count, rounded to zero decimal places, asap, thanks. 16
